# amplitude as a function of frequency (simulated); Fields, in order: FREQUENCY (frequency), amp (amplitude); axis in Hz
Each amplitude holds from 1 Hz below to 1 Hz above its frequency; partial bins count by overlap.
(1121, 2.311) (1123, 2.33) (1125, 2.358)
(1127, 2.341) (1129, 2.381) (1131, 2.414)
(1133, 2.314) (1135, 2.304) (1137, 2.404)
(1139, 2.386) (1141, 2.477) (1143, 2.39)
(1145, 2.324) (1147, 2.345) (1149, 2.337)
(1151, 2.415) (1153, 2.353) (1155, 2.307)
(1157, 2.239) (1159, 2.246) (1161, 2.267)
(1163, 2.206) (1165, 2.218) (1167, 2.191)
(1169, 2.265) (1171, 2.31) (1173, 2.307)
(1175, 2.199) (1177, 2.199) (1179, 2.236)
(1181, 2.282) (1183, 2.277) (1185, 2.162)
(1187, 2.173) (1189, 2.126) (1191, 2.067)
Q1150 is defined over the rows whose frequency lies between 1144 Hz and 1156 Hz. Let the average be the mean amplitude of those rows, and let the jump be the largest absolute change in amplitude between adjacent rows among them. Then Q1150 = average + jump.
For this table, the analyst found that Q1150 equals 2.42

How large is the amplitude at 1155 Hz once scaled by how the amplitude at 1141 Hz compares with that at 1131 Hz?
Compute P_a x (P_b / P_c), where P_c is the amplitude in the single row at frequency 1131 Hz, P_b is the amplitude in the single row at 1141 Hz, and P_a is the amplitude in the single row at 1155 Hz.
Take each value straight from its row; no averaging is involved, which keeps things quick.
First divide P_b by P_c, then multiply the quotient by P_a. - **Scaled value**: 2.37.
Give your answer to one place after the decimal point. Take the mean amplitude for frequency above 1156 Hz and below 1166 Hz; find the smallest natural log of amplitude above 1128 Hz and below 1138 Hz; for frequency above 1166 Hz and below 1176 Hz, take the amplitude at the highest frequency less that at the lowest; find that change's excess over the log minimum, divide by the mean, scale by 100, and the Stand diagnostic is -37.0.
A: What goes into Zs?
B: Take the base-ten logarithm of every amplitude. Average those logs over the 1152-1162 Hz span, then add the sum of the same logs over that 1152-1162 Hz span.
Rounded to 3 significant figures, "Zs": 2.15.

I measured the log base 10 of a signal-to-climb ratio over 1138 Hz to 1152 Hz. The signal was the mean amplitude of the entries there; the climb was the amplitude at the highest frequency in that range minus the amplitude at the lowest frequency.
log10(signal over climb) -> 1.91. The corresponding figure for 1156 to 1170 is 1.93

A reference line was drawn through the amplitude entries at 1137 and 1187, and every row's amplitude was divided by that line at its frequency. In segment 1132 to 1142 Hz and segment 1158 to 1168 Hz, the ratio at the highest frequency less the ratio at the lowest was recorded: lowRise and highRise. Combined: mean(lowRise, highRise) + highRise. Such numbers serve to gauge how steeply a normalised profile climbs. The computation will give 0.03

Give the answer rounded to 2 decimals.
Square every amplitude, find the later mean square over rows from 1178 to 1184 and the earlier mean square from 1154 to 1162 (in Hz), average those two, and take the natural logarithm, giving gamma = 1.64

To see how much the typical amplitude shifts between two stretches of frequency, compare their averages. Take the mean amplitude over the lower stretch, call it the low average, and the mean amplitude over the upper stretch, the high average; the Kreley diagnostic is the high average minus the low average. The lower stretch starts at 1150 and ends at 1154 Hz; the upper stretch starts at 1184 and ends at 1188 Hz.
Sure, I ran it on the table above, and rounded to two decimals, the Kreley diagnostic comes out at -0.22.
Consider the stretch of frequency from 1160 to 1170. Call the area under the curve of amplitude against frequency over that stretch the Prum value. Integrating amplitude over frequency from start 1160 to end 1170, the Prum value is 22.3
